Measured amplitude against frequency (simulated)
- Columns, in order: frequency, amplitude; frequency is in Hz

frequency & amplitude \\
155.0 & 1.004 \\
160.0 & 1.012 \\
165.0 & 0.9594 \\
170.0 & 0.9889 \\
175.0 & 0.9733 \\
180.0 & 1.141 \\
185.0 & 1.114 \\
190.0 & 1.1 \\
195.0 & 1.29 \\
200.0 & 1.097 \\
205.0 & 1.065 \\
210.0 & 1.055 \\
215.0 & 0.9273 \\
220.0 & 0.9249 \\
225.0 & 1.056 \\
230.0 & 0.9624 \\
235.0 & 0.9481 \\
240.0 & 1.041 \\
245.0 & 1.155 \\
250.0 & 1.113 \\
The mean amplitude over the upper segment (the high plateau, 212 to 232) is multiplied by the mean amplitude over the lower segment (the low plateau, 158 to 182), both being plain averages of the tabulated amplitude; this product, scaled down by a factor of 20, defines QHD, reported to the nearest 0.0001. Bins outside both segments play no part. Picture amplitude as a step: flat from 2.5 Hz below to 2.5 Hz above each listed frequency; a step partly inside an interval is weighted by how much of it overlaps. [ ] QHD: 0.0491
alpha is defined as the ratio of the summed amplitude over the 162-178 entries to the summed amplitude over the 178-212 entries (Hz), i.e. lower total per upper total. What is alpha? 0.37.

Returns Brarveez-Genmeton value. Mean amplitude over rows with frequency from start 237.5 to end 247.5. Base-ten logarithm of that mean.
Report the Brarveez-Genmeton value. 0.041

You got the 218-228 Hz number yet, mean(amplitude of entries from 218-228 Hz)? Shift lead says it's 0.99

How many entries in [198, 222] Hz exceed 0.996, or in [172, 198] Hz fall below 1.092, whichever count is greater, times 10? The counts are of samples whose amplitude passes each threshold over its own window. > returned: 30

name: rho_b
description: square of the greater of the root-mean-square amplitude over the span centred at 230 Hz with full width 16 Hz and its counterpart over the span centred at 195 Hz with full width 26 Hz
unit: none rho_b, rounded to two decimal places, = 1.29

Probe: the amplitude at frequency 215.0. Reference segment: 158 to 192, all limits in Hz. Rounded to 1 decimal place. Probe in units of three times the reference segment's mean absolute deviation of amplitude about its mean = 4.7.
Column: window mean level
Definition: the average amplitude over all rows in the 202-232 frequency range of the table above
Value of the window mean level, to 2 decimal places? 1.00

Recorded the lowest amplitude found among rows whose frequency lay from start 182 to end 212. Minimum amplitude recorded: 1.055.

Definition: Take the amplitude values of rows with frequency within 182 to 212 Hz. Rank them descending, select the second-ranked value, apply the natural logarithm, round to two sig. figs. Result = 0.11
